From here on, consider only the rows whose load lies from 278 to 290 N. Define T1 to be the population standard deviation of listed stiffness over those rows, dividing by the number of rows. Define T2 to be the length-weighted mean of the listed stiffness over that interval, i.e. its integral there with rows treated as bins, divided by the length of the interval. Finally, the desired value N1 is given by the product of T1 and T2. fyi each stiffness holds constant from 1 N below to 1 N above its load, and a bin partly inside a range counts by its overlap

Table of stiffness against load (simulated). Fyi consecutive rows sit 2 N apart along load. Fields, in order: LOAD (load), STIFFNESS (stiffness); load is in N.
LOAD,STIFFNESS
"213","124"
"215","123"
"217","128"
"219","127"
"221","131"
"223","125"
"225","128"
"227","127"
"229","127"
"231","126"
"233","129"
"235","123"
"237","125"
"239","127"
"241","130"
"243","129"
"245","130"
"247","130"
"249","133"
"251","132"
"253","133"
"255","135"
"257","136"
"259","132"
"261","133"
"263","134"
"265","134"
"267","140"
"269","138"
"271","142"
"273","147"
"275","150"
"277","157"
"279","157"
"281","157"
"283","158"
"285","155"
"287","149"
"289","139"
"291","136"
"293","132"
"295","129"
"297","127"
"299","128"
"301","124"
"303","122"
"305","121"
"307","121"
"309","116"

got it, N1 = 1026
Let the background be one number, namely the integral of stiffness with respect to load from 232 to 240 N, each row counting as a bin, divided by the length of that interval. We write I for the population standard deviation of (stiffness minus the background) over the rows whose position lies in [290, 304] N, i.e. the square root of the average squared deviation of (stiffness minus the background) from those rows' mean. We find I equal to 4.4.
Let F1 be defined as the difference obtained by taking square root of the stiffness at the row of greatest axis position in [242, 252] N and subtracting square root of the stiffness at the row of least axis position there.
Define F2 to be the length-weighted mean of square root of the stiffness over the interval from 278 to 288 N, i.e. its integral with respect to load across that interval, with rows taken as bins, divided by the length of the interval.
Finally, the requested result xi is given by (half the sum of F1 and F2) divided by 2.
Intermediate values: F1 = 0.13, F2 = 12.46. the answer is 3.15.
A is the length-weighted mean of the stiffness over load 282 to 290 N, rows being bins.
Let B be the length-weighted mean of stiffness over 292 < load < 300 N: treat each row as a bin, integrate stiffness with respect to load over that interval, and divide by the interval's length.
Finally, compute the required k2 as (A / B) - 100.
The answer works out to -98.8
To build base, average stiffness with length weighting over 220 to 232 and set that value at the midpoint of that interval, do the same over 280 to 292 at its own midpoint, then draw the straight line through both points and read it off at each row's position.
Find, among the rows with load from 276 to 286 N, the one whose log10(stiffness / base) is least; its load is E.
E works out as 285 N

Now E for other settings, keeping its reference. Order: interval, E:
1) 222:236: 235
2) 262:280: 265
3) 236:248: 237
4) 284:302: 301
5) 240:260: 259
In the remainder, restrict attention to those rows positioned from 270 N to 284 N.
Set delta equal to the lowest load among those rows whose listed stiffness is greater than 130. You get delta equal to 271 N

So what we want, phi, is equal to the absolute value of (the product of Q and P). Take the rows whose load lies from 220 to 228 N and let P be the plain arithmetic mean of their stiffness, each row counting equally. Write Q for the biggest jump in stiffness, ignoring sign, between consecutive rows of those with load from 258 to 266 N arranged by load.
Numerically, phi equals 128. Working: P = 128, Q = 1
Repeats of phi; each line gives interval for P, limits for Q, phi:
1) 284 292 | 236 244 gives 434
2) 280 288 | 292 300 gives 464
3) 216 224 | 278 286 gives 383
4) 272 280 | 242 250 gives 458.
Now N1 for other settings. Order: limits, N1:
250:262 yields 200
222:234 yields 164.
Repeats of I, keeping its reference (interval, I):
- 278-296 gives 11.1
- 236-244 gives 1.9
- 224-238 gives 1.8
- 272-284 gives 4.2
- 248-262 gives 1.4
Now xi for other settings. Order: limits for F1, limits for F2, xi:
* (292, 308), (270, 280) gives 2.95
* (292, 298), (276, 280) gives 3.08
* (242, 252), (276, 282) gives 3.17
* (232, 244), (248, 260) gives 2.89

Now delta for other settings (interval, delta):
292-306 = 293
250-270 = 251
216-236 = 221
